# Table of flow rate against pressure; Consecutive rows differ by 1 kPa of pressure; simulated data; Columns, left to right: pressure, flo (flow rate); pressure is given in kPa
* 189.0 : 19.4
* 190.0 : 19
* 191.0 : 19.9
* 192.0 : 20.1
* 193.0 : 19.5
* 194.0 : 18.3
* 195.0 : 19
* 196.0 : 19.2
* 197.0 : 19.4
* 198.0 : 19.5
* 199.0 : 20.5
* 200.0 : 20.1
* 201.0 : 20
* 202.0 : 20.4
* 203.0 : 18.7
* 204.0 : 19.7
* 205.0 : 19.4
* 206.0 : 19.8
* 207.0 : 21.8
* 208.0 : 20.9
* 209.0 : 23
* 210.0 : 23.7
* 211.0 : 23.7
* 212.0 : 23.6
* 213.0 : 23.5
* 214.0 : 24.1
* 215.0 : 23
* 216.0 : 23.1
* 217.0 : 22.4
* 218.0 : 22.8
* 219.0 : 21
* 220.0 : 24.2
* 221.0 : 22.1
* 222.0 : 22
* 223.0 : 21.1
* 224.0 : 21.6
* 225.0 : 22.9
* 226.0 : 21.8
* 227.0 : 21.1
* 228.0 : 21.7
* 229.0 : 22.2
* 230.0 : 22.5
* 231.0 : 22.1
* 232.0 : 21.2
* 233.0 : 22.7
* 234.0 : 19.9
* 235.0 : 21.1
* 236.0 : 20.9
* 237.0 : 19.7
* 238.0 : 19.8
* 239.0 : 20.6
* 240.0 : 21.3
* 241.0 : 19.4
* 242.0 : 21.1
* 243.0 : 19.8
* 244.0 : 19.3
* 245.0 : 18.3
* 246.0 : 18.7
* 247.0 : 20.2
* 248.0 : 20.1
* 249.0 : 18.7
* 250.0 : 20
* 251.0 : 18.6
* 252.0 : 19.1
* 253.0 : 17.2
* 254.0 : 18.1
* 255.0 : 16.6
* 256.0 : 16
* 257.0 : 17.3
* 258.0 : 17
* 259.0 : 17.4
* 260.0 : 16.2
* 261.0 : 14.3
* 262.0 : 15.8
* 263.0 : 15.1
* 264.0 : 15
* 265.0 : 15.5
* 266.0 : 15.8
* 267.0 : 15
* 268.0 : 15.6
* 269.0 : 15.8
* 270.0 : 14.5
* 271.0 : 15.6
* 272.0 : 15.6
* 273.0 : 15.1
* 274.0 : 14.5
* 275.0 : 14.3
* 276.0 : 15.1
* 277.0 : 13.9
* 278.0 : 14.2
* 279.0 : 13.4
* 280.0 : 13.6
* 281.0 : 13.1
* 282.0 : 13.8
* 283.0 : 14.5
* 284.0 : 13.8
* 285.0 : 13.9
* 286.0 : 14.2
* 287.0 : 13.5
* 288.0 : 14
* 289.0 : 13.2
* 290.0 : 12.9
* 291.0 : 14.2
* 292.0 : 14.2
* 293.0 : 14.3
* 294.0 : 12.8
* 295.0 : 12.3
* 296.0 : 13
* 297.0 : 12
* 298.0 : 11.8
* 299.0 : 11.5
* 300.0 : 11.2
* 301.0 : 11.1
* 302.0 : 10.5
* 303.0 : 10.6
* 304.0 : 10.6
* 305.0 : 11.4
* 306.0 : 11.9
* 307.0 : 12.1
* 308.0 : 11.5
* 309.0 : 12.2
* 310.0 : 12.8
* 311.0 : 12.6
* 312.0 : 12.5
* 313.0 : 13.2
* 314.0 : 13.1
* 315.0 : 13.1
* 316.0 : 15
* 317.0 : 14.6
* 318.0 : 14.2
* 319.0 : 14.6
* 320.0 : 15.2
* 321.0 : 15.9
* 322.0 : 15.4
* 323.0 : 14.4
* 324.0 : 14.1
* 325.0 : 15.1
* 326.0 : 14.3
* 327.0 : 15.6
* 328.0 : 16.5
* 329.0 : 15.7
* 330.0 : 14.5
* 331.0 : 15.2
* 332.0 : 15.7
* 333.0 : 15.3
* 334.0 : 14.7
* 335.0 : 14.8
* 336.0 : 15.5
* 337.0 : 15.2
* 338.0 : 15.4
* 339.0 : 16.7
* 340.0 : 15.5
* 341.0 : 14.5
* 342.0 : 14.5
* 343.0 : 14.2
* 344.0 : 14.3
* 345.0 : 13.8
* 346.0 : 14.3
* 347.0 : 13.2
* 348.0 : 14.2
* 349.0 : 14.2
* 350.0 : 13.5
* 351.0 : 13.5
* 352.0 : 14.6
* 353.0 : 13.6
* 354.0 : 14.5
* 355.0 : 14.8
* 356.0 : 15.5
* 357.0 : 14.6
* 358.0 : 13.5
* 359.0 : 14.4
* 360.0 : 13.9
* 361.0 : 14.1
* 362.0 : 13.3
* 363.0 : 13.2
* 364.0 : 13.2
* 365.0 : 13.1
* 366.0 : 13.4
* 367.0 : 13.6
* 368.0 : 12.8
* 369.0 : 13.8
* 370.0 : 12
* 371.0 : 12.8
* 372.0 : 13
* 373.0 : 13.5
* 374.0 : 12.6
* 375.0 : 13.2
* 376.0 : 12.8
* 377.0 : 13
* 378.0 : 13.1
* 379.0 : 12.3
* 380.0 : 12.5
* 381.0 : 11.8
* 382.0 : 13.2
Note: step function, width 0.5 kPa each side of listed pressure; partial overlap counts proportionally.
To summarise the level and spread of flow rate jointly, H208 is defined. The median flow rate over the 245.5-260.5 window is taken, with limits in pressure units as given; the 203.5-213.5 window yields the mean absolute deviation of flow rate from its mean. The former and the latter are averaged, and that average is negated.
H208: -9.8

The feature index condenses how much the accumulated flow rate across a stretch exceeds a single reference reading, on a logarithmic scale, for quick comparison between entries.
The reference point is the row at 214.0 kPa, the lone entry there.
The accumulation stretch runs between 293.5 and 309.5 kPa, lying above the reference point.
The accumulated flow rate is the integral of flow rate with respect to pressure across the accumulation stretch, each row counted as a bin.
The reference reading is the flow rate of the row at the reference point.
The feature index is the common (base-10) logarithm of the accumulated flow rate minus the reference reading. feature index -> 2.21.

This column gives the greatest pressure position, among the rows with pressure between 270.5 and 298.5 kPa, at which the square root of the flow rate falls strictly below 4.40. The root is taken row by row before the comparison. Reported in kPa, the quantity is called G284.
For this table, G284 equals 298.0 kPa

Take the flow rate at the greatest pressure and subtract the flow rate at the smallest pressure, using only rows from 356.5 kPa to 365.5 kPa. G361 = -1.5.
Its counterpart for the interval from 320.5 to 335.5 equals -1.1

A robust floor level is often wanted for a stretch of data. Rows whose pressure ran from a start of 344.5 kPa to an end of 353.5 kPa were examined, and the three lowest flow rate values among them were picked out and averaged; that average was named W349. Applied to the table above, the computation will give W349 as 13.4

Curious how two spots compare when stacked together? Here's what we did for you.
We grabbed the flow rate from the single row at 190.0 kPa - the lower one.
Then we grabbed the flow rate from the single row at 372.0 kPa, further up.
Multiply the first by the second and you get 247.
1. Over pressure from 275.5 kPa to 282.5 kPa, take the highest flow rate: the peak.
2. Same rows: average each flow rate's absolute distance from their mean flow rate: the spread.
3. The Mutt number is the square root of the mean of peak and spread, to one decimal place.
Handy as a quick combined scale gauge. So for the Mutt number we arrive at 2.8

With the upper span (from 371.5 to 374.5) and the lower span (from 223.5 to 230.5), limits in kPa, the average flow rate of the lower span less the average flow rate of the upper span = 8.9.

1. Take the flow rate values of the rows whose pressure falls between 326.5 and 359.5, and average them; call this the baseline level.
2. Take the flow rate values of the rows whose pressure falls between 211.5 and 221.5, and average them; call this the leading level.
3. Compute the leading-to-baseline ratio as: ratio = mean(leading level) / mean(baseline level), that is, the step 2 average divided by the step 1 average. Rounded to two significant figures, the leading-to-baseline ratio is 1.6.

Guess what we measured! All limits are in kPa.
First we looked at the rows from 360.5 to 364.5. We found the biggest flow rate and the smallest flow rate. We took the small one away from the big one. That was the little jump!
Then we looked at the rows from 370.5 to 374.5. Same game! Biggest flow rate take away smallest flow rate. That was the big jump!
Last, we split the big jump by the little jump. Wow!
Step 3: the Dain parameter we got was 1.0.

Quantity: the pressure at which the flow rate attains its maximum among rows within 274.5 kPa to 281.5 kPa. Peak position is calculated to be 276.0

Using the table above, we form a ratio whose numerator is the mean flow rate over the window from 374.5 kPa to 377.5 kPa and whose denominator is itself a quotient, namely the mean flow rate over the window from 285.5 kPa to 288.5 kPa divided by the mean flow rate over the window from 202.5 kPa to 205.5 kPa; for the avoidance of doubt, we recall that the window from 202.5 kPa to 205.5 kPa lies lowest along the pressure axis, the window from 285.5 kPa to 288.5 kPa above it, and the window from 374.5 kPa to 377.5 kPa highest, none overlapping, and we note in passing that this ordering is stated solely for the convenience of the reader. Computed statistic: 18.0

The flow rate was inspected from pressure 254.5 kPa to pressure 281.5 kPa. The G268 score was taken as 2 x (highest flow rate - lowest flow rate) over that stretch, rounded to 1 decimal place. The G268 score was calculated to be 8.6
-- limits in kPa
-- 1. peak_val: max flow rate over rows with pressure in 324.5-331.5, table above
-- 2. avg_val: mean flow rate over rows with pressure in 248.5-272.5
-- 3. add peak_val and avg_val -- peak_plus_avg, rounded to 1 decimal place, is 33.0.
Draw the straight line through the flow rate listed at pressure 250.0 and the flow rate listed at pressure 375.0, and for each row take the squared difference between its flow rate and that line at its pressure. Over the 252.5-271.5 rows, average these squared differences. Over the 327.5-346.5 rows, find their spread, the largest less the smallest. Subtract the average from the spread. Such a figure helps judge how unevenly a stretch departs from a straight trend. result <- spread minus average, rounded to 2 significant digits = -9.6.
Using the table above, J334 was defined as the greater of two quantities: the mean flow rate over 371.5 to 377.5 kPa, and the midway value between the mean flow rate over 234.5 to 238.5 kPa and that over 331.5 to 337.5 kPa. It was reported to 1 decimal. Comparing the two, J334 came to 17.8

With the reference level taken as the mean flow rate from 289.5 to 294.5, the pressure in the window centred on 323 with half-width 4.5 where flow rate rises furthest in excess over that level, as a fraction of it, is 321.0 kPa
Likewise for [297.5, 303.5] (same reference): 298.0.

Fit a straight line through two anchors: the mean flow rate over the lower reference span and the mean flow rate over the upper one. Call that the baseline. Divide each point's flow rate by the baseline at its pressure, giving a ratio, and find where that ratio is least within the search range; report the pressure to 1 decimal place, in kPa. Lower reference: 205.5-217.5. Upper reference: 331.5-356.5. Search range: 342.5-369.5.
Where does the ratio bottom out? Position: 347.0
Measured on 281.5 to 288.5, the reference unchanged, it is 287.0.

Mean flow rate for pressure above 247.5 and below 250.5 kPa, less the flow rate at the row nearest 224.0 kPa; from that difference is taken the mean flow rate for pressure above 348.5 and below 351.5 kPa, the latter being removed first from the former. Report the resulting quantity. -15.7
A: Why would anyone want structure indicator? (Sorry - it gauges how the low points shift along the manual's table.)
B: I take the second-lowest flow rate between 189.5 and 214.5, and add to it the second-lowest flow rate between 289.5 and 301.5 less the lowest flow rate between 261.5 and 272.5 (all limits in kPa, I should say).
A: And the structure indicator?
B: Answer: 15.4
